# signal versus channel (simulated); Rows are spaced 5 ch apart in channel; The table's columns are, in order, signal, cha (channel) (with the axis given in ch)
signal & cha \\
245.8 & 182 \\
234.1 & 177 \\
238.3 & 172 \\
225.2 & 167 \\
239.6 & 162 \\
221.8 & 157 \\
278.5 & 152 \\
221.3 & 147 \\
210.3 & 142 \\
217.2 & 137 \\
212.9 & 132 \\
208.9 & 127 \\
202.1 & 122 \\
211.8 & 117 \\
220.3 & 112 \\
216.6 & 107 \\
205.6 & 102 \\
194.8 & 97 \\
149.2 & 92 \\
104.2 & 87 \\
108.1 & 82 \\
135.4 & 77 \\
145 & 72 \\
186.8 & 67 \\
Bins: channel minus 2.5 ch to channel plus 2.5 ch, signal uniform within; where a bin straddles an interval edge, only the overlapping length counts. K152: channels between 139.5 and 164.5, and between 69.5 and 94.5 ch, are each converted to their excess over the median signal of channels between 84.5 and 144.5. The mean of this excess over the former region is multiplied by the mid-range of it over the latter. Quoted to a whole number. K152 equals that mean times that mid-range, -2048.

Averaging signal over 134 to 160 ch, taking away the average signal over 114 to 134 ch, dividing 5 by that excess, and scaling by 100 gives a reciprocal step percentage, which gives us 24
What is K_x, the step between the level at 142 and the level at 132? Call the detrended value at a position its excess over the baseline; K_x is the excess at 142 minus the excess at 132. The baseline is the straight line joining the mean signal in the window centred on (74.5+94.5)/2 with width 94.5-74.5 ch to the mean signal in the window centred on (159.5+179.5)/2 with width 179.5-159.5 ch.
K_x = -16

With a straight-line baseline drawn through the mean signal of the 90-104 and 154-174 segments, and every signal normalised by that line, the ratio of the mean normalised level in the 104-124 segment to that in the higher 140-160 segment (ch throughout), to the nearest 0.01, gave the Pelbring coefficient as 1.03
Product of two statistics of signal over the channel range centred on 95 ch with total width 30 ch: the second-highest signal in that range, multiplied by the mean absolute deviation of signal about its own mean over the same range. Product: 8755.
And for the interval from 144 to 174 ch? 3518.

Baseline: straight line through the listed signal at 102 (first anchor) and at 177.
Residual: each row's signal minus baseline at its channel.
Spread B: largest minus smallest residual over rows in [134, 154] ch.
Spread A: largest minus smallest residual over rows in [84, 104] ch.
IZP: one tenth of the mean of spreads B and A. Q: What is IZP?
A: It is 8.0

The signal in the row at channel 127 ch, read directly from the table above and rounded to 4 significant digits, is 208.9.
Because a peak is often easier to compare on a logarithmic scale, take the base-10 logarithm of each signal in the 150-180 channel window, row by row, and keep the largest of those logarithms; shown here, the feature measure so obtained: 2.44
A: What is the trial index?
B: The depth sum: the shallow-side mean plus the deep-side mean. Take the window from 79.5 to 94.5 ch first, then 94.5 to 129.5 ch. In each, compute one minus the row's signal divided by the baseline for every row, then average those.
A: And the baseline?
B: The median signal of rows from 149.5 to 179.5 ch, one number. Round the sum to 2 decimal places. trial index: 0.61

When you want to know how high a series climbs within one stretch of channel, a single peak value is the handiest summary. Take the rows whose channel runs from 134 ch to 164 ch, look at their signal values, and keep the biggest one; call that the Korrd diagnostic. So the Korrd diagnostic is 278.5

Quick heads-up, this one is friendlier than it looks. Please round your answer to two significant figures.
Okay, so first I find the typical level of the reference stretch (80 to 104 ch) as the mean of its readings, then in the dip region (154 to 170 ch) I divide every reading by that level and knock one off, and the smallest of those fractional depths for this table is 0.46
